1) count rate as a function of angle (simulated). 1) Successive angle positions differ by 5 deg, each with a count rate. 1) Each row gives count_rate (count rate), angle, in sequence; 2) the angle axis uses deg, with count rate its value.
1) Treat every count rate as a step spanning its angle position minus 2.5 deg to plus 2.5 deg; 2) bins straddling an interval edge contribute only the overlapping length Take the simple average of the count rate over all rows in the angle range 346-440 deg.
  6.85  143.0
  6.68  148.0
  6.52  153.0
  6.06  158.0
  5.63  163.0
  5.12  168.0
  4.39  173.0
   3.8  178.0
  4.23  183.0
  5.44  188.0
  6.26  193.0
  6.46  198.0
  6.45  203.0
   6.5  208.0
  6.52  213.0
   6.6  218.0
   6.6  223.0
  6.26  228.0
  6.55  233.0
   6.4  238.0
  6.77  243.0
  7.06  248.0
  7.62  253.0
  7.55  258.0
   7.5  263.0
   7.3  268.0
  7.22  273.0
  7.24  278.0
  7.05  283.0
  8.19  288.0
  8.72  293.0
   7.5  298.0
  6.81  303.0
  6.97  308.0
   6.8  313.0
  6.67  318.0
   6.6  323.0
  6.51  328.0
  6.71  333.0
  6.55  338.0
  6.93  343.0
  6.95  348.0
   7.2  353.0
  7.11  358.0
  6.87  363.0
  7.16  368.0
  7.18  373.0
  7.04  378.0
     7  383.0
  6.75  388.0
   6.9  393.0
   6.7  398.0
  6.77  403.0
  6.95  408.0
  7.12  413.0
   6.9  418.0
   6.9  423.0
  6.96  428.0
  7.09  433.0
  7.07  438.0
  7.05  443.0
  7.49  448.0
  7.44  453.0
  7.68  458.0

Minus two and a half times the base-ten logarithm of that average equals -2.11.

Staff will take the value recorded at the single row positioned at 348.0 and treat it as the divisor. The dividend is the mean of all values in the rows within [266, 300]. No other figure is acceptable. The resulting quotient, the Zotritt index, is 1.09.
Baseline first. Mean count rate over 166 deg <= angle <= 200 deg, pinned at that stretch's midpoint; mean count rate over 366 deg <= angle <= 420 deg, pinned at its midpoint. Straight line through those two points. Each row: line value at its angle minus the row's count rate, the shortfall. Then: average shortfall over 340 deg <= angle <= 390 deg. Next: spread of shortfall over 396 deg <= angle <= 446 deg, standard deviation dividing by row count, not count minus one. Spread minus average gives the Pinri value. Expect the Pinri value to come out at 0.41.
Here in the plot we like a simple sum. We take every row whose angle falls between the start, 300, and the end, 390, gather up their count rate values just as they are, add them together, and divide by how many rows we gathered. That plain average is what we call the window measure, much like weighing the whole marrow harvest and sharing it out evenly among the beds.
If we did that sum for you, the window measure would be 6.88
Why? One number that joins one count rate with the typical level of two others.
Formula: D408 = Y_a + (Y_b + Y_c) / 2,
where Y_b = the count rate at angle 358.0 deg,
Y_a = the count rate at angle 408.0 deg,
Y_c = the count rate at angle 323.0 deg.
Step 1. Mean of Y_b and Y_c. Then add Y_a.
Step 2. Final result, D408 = 13.8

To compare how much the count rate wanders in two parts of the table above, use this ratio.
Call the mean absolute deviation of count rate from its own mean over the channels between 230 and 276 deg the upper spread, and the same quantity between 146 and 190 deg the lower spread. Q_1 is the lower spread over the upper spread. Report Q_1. 2.3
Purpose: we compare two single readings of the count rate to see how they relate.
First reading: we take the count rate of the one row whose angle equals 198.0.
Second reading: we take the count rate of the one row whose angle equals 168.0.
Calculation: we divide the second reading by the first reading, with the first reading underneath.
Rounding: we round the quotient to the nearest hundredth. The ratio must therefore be 0.79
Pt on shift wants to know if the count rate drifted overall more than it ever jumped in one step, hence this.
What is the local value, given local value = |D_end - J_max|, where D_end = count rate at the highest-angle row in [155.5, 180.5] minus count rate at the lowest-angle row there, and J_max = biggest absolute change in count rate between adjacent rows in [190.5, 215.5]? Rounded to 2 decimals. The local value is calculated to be 2.46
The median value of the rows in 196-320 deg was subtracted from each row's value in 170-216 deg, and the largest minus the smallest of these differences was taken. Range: 2.7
